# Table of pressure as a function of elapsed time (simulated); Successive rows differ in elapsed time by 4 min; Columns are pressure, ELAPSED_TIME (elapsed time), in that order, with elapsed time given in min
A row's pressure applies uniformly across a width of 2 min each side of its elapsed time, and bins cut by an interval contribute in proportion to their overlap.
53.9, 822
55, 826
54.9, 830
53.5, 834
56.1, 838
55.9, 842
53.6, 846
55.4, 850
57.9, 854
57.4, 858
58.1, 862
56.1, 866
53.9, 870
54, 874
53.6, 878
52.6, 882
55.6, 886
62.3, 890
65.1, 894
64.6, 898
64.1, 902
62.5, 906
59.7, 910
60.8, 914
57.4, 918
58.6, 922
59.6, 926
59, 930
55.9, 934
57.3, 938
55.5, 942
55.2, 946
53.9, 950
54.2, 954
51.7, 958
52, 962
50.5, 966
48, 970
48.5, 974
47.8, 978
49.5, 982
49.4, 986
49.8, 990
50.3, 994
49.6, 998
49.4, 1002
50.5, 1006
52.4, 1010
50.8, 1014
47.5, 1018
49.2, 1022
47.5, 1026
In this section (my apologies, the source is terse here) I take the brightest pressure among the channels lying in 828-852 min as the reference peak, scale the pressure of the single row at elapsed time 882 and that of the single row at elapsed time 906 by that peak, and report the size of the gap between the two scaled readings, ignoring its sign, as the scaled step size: 0.18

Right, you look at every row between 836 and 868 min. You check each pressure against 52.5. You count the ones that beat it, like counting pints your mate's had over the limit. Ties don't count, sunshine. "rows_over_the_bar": 8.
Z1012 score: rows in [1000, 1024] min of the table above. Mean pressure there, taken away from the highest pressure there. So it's 2.4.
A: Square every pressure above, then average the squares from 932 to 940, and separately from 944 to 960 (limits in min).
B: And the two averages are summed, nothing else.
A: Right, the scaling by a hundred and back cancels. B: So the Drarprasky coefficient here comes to 6095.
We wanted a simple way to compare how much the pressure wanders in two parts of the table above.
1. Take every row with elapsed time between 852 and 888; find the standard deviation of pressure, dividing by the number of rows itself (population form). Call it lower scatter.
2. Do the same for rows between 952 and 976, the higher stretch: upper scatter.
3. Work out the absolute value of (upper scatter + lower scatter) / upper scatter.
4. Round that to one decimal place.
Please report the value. 1.9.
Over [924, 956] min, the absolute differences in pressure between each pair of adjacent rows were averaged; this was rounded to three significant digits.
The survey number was 1.26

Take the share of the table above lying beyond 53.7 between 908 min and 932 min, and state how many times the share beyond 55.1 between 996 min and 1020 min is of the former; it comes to 0.0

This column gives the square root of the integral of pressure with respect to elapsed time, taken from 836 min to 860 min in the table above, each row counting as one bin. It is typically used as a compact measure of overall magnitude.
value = 36.7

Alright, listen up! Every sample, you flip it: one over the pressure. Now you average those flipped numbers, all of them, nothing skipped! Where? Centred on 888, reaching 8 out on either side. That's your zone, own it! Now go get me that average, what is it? 0.0171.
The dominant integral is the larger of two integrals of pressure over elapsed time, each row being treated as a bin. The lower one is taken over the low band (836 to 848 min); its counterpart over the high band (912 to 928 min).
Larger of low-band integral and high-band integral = 946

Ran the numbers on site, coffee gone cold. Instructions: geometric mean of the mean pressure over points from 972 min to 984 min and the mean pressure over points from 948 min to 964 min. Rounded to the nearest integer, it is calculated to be 51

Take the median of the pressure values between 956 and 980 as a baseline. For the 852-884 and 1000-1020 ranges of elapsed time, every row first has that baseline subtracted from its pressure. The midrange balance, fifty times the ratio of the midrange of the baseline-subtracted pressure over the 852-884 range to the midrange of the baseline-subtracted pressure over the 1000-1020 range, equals 650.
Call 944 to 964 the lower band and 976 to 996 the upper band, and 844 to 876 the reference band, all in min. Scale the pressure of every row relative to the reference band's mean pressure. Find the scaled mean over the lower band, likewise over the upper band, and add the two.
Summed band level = 1.84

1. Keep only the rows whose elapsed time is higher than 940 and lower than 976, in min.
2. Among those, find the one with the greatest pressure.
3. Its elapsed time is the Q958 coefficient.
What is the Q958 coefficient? 942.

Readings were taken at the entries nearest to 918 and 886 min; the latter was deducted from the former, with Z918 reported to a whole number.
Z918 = 2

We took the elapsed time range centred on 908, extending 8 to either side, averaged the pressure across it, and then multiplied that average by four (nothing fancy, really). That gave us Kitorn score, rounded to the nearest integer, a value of 247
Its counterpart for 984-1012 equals 201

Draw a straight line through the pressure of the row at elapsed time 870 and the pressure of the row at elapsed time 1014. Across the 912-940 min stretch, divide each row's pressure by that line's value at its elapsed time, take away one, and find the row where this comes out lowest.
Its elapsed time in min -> 934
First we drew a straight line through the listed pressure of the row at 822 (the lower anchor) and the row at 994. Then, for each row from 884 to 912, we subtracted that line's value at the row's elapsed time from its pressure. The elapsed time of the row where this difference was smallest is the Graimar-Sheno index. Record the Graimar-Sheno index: 886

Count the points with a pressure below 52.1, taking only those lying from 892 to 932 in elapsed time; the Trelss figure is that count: 0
